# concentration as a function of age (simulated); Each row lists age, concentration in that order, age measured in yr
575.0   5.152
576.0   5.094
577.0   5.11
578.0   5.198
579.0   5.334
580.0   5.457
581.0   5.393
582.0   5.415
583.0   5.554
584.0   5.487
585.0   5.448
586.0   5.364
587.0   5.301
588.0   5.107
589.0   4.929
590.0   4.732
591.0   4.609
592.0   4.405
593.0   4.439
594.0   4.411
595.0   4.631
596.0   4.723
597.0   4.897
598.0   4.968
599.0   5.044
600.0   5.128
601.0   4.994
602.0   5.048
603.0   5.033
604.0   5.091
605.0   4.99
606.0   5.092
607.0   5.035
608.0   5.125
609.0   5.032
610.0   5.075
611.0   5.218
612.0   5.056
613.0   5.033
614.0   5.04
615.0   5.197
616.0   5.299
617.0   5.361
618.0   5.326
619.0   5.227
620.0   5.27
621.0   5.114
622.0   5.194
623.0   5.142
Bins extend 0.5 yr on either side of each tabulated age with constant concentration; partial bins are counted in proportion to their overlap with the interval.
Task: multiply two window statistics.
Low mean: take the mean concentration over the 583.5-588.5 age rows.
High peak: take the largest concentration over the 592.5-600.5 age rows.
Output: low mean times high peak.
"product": 27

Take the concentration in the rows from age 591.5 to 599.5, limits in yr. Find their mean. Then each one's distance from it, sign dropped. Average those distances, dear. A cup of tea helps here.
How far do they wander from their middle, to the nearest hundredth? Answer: 0.22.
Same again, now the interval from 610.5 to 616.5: 0.10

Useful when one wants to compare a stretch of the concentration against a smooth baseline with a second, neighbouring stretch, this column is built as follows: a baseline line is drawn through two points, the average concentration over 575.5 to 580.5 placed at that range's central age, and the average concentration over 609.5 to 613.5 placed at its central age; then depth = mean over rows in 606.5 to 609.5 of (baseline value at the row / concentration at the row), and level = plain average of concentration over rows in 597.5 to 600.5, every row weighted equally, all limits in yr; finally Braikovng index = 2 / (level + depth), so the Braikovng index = 0.330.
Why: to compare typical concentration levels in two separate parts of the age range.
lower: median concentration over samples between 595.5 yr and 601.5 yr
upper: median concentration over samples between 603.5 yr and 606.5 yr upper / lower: 1.02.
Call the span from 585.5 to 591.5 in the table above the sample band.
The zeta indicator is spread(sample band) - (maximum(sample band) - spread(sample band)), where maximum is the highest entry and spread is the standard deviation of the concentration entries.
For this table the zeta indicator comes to -4.8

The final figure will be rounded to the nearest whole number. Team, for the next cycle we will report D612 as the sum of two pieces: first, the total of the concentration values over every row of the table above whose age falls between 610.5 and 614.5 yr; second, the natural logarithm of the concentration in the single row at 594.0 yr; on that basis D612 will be 22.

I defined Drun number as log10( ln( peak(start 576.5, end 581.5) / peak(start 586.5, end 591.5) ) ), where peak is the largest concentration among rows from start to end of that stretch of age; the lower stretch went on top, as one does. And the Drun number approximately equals -1.54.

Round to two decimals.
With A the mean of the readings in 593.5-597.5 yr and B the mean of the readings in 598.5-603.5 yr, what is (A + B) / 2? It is 4.86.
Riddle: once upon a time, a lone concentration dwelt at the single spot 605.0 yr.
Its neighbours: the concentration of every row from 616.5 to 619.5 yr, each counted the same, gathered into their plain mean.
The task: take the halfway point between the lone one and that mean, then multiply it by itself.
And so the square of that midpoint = 26.5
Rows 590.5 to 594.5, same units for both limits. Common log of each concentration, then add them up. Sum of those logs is 2.60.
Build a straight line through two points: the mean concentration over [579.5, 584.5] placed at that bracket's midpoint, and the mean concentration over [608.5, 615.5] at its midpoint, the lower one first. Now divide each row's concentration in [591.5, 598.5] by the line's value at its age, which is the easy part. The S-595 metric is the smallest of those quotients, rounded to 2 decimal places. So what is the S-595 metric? 0.83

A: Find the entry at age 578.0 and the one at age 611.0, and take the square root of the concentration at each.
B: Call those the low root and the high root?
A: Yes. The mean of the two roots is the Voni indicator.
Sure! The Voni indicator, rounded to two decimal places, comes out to 2.28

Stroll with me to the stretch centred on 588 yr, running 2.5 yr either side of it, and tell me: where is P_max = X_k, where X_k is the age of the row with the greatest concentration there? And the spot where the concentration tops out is 586.0 yr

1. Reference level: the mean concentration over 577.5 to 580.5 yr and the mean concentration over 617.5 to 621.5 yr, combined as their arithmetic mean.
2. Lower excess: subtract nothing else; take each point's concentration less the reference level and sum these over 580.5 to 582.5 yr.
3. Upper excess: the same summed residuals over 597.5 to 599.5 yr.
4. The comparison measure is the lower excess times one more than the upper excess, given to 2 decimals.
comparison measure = 0.11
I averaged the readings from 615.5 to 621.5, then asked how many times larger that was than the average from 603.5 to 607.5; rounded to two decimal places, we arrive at 1.04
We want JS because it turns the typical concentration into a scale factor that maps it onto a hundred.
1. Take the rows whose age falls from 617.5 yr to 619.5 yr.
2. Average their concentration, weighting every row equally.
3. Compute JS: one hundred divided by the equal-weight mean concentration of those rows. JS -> 19.0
